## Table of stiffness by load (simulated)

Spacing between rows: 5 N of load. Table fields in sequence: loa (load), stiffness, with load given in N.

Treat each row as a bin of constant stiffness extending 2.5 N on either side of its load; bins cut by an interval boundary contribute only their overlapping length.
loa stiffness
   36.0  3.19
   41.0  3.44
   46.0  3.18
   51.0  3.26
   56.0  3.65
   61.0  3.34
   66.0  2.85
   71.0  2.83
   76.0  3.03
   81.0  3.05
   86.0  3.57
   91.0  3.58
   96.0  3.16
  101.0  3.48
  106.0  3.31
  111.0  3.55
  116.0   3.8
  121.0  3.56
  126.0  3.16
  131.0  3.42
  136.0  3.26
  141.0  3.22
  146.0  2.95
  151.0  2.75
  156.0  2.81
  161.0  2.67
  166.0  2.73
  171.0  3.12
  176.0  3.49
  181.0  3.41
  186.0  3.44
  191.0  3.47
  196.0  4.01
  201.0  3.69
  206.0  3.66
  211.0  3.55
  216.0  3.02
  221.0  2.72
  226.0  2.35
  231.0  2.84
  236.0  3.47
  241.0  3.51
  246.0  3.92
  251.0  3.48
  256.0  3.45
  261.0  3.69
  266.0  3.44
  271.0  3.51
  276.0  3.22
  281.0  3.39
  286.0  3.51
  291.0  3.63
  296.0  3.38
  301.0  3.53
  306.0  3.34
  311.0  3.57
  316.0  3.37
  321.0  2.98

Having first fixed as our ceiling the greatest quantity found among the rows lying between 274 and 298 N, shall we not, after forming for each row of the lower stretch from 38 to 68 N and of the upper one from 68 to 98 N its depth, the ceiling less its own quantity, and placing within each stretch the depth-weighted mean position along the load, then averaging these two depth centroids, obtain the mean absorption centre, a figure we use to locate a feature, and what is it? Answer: 67.9 N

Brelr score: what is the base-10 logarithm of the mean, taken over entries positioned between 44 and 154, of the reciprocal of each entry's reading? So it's -0.511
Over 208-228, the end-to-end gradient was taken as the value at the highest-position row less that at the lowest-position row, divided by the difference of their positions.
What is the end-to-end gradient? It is -0.080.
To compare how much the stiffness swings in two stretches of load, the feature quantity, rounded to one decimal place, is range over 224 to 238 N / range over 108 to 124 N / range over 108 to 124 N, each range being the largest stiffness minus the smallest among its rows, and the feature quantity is 17.9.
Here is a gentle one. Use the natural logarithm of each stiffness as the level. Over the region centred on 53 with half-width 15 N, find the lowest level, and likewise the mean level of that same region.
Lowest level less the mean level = -0.14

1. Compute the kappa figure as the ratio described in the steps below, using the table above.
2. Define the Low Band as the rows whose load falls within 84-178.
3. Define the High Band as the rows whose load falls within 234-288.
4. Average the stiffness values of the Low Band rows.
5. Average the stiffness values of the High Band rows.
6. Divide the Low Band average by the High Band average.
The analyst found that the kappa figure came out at 0.92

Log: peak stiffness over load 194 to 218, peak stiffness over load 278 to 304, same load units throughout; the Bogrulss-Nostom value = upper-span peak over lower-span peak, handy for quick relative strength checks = 0.91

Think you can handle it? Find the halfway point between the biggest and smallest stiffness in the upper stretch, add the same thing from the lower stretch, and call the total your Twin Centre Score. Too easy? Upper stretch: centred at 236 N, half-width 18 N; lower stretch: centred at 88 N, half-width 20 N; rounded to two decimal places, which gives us 6.34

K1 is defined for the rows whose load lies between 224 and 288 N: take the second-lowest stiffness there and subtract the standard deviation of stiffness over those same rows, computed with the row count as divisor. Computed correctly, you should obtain 2.46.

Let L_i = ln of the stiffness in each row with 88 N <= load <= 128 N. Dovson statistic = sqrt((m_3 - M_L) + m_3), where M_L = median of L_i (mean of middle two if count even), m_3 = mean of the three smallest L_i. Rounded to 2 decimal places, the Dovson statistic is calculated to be 1.04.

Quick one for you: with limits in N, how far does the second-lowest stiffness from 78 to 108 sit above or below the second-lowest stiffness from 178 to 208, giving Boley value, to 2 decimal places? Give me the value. -0.28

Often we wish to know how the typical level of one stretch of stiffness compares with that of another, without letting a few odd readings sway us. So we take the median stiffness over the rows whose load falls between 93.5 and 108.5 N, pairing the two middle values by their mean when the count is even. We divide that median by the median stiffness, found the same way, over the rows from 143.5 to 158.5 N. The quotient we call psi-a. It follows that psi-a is 1.18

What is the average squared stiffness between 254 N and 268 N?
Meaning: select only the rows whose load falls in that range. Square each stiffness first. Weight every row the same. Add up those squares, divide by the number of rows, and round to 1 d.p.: 12.5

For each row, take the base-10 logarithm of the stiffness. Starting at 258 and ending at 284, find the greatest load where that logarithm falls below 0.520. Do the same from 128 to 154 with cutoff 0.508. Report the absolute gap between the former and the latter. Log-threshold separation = 125 N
